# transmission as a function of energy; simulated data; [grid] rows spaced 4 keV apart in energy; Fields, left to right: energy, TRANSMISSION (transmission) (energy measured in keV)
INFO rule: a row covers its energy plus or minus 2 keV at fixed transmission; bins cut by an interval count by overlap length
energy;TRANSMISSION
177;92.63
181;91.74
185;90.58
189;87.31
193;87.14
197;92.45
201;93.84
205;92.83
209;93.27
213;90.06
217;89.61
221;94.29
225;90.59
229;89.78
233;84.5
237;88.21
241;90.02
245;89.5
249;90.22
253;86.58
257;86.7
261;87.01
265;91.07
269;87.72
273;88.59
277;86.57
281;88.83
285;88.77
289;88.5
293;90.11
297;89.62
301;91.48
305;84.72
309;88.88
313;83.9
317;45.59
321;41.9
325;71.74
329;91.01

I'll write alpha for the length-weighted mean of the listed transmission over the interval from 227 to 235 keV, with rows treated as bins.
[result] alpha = 87.1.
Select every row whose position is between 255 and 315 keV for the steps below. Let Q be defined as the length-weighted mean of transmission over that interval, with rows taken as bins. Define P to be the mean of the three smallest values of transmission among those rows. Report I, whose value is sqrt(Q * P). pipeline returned 86.6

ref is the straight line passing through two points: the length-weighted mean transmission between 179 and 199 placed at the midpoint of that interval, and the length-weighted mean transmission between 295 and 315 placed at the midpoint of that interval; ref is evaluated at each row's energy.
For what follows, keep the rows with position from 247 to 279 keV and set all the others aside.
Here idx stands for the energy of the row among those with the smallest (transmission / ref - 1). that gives 253 keV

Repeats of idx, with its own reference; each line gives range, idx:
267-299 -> 277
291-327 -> 321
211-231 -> 217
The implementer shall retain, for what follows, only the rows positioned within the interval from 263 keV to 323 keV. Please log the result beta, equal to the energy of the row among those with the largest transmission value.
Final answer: 301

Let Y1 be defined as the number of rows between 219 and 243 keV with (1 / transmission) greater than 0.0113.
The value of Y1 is 2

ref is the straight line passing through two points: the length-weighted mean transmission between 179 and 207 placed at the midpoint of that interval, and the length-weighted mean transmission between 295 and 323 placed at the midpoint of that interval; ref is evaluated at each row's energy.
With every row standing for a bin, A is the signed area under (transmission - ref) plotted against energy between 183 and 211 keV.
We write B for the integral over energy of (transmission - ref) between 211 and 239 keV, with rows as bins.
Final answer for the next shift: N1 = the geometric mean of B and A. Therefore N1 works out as 43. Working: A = 21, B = 86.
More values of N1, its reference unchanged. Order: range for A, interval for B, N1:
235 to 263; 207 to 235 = 113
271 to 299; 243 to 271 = 224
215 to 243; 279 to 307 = 180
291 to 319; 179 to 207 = 0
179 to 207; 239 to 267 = 0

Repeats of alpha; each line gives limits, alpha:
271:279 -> 87.6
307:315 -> 86.4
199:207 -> 93.3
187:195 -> 87.2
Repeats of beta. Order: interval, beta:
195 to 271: 221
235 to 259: 249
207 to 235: 221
